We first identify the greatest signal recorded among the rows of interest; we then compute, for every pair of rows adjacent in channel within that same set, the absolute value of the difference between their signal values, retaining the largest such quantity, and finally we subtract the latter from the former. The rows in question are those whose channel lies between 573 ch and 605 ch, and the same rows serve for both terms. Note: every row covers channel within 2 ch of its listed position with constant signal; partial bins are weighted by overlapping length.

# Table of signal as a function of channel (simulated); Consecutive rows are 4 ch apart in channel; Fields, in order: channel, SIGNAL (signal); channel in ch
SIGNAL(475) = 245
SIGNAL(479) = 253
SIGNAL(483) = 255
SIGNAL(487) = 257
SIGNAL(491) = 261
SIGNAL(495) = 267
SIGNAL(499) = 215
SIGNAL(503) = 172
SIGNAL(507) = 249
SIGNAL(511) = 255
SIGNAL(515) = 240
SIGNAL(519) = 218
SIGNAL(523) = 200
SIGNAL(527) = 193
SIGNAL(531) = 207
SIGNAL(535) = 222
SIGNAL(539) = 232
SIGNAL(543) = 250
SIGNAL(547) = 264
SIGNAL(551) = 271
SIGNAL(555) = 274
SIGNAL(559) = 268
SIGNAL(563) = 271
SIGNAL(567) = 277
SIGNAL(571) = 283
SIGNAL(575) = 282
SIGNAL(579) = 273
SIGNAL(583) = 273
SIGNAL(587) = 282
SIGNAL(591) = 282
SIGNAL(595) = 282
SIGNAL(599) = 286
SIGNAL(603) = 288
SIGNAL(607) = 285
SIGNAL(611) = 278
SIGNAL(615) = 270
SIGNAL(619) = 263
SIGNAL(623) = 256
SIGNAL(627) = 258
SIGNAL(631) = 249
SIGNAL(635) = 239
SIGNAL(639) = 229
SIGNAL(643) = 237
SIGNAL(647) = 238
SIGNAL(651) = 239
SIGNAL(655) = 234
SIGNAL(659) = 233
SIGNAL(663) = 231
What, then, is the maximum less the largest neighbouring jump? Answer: 279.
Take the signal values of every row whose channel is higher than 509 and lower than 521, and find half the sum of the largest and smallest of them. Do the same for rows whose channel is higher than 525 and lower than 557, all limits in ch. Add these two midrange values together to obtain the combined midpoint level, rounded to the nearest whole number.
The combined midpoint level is 470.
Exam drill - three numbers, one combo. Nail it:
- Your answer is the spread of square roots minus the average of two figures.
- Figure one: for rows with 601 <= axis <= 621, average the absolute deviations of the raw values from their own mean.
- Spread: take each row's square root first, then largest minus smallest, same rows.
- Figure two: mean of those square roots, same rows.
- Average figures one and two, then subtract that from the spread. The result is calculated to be -12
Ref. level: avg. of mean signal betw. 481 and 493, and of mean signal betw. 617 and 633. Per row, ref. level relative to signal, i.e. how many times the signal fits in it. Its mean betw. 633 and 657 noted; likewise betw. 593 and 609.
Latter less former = -0.19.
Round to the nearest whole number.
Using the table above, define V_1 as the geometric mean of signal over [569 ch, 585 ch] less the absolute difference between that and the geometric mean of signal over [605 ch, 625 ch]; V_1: 270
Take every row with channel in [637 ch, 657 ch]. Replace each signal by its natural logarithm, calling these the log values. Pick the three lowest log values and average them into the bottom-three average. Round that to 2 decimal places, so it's 5.45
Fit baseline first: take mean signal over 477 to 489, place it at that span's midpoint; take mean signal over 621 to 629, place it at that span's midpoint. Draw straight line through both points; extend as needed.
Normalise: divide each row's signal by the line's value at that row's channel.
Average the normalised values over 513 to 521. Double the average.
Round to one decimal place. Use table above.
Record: 1.8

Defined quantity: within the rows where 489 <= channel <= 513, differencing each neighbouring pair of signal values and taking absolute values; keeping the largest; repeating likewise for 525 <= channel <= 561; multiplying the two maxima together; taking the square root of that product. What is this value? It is 37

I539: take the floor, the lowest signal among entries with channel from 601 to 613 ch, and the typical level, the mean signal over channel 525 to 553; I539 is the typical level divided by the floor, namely 0.84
